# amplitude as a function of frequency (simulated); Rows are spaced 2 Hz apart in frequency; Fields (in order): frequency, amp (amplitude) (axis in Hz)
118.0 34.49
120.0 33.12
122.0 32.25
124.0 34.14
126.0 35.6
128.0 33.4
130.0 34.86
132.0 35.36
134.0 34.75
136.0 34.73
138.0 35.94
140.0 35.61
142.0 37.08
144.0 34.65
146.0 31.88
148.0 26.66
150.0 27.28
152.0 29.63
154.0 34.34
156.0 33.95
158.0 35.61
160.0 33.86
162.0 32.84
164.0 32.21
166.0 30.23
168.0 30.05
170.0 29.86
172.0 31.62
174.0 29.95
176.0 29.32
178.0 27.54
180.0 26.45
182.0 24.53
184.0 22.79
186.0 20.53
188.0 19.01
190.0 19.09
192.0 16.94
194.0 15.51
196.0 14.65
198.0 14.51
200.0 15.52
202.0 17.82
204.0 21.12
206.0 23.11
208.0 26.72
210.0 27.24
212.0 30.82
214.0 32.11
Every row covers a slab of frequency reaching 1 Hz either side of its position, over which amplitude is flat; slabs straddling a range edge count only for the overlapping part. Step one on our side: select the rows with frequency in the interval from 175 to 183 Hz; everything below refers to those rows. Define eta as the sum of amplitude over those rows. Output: 108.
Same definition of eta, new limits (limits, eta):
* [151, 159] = 134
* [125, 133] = 139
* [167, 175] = 121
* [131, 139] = 141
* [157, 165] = 135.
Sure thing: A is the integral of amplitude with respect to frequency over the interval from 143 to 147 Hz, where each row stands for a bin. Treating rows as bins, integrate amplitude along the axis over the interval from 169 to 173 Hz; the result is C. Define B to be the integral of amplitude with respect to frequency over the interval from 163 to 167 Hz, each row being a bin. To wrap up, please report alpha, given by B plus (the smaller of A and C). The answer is 248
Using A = 133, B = 125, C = 123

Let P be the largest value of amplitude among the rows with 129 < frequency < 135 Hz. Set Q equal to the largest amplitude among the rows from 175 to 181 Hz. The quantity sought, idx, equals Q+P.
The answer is 65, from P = 35.36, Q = 29.32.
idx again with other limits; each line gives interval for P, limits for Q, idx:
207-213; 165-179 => 62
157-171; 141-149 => 73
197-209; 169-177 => 58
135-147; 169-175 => 69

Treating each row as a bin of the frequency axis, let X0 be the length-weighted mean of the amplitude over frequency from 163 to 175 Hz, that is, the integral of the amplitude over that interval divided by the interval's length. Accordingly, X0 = 31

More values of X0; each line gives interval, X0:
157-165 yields 34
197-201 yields 15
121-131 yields 34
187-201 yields 16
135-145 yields 36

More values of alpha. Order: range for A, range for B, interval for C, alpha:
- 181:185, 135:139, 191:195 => 206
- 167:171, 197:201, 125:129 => 180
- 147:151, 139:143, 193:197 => 206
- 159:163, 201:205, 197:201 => 138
